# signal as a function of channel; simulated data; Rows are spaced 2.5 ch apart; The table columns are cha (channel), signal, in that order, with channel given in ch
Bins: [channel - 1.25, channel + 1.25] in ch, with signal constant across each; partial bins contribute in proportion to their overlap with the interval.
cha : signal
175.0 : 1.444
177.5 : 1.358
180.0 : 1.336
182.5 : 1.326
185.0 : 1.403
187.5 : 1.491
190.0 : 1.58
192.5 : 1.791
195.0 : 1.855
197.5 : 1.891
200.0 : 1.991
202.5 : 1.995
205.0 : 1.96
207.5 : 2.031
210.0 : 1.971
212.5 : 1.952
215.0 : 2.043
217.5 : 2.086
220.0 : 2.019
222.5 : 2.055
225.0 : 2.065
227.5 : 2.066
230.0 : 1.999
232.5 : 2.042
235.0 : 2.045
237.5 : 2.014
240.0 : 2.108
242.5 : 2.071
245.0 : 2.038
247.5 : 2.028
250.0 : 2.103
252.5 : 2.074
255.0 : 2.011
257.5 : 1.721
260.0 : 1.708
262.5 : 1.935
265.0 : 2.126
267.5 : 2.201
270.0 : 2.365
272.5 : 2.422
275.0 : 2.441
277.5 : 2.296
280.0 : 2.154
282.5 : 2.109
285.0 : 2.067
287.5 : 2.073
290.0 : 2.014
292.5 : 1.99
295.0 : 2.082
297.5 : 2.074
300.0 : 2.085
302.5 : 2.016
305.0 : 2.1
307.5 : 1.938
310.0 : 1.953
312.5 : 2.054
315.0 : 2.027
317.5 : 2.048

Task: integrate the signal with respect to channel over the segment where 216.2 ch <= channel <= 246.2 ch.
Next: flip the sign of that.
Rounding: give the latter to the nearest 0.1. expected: -61.5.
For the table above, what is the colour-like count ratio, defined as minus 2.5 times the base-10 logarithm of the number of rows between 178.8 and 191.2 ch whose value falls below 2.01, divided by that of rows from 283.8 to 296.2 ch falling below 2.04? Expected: -1.0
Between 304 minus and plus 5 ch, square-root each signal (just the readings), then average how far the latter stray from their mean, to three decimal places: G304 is 0.020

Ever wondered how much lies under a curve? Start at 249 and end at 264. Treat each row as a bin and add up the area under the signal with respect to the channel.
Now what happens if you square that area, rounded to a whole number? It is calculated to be 834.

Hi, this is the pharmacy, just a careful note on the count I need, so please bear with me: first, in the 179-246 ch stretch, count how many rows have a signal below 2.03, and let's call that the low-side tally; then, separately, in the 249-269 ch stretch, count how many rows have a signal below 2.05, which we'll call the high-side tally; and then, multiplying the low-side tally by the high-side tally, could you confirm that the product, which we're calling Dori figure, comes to 64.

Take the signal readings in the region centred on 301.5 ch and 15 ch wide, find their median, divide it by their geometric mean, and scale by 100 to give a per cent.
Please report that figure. 101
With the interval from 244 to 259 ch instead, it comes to 102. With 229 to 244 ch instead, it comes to 100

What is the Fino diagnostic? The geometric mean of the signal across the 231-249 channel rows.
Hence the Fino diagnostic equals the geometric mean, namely 2.05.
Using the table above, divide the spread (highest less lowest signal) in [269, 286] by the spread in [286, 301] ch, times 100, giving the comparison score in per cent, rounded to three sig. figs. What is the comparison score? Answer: 394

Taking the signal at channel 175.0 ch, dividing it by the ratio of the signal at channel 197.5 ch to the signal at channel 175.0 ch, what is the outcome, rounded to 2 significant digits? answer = 1.1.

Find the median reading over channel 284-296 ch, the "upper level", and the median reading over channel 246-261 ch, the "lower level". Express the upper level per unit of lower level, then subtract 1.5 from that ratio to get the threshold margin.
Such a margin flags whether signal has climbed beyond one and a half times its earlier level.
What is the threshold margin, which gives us -0.48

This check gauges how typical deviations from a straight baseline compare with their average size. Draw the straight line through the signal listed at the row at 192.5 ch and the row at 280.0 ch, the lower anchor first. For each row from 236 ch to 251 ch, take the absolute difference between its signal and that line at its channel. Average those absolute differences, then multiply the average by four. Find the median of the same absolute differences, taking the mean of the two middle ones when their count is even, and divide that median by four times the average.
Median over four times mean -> 0.240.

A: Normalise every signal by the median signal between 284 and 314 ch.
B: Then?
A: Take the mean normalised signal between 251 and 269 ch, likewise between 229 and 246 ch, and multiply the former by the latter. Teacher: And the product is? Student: 0.95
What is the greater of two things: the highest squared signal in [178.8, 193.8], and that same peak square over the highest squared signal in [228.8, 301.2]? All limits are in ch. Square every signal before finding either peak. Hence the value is 3.21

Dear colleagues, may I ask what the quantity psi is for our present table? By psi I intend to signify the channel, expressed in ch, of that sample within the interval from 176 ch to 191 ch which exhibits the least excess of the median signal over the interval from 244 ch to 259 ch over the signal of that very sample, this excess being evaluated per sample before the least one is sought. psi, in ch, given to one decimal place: 190.0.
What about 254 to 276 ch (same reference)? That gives 275.0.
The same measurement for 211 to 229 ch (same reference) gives 217.5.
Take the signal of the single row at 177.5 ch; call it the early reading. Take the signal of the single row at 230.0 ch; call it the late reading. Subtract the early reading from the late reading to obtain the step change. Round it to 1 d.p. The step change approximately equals 0.6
